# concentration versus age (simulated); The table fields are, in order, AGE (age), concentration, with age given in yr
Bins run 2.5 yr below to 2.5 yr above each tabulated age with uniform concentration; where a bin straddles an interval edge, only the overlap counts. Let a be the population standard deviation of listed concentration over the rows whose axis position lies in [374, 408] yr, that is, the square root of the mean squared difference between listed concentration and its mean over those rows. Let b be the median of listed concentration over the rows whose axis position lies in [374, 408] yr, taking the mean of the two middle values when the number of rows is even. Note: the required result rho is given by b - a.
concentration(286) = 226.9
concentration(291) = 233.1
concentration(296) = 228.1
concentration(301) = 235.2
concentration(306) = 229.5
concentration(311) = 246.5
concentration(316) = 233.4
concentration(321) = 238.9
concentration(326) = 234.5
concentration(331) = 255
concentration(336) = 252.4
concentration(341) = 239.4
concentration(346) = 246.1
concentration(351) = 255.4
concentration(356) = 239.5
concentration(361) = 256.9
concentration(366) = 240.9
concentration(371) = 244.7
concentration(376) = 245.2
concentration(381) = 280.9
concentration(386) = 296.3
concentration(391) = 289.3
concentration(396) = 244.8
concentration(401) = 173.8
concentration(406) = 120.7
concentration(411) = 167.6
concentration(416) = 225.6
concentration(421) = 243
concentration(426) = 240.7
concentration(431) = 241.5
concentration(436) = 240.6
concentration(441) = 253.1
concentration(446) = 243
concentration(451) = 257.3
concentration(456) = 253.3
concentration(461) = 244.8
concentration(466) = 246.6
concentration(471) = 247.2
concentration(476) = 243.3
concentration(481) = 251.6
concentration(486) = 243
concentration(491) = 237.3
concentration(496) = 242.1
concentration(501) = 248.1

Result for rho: 184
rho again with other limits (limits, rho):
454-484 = 243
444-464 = 243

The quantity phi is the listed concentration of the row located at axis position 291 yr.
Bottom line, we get 233.1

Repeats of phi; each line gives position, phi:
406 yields 120.7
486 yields 243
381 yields 280.9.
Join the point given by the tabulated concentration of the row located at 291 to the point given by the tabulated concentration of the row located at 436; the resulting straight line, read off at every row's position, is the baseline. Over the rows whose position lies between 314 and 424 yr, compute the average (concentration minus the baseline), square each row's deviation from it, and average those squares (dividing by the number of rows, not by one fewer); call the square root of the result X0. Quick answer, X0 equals 39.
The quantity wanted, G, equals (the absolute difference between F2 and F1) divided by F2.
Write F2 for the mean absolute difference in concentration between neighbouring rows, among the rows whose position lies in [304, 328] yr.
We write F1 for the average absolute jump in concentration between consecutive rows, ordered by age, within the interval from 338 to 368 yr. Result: 0.3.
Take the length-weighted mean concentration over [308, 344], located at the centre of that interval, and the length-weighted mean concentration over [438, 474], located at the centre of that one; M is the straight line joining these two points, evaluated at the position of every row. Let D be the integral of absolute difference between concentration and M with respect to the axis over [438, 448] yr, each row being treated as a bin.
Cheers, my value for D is 53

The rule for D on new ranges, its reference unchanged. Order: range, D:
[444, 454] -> 70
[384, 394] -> 445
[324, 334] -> 102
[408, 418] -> 557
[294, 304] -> 97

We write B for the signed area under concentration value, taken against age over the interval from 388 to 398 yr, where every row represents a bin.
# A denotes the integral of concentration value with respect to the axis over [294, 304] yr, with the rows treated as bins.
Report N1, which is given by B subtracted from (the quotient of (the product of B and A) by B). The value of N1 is -379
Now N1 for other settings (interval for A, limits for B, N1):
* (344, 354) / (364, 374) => 74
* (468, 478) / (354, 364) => -29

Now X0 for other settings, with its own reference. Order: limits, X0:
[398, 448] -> 42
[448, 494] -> 6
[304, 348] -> 8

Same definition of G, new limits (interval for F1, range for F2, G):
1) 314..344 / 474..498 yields 0.3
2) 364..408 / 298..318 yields 1.4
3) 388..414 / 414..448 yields 6.3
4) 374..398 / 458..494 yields 4.3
